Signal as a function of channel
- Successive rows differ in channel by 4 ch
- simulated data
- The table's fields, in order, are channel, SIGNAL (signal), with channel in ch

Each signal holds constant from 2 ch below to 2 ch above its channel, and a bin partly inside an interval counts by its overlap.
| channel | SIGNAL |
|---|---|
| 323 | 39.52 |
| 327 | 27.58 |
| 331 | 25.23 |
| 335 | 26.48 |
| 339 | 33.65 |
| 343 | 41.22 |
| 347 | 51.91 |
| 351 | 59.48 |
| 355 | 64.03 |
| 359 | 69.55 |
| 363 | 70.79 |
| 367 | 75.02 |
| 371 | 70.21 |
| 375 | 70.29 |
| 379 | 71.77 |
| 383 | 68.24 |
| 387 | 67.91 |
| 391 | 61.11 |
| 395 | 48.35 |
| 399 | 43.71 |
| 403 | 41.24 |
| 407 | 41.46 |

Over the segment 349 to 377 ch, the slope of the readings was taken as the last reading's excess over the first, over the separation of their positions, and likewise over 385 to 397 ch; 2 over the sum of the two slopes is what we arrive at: -1.0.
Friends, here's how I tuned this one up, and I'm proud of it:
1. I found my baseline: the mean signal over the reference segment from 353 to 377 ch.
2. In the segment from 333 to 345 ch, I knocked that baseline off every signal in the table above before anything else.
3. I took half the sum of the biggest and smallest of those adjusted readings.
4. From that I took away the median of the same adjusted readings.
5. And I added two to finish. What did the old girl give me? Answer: 2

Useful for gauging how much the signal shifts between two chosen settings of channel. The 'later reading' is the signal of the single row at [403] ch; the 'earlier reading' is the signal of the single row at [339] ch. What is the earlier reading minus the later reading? -8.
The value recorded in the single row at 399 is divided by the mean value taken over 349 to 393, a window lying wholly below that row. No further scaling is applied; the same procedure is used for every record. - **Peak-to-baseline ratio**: 0.64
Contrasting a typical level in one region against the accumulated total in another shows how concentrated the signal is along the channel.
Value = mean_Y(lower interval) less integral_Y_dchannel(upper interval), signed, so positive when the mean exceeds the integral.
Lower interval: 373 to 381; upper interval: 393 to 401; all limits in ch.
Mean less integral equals -297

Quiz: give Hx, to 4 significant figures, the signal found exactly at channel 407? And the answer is 41.46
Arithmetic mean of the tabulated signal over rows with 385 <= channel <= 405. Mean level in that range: 52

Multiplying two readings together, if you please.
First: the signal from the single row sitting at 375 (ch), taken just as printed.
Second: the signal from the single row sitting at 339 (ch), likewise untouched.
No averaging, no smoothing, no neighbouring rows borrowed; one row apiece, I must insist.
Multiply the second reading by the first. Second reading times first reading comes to 2365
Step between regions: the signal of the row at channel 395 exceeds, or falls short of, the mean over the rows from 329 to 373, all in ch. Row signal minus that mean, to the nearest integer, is -5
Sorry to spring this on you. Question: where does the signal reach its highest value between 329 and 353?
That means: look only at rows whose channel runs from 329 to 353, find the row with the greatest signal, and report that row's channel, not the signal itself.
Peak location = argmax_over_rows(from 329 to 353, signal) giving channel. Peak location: 351 ch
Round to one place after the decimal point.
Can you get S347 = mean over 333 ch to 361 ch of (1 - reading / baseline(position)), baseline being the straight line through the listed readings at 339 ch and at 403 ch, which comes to -0.4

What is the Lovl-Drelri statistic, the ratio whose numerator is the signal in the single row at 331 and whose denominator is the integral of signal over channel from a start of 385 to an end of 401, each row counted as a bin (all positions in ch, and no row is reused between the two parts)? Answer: 0.029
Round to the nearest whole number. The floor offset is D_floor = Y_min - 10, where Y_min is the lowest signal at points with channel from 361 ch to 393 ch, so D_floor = 51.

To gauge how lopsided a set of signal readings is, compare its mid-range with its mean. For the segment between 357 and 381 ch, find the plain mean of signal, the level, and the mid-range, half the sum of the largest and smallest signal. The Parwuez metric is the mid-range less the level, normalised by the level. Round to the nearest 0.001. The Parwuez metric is 0.014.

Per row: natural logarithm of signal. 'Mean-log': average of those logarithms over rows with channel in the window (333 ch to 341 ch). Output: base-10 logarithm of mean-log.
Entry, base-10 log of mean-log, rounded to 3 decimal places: 0.531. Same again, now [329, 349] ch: 0.549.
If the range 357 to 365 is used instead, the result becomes 0.628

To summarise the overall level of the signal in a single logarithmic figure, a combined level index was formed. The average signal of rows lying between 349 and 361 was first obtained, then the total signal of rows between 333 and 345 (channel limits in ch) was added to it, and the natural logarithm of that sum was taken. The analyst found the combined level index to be 5.1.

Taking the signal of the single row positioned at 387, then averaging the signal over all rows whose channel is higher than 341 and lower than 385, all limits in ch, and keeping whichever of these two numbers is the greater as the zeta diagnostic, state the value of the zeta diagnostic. 67.9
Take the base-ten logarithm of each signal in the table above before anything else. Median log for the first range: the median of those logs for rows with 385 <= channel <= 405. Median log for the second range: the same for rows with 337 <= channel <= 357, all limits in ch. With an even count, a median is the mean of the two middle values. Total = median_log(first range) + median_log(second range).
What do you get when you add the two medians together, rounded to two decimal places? 3.40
